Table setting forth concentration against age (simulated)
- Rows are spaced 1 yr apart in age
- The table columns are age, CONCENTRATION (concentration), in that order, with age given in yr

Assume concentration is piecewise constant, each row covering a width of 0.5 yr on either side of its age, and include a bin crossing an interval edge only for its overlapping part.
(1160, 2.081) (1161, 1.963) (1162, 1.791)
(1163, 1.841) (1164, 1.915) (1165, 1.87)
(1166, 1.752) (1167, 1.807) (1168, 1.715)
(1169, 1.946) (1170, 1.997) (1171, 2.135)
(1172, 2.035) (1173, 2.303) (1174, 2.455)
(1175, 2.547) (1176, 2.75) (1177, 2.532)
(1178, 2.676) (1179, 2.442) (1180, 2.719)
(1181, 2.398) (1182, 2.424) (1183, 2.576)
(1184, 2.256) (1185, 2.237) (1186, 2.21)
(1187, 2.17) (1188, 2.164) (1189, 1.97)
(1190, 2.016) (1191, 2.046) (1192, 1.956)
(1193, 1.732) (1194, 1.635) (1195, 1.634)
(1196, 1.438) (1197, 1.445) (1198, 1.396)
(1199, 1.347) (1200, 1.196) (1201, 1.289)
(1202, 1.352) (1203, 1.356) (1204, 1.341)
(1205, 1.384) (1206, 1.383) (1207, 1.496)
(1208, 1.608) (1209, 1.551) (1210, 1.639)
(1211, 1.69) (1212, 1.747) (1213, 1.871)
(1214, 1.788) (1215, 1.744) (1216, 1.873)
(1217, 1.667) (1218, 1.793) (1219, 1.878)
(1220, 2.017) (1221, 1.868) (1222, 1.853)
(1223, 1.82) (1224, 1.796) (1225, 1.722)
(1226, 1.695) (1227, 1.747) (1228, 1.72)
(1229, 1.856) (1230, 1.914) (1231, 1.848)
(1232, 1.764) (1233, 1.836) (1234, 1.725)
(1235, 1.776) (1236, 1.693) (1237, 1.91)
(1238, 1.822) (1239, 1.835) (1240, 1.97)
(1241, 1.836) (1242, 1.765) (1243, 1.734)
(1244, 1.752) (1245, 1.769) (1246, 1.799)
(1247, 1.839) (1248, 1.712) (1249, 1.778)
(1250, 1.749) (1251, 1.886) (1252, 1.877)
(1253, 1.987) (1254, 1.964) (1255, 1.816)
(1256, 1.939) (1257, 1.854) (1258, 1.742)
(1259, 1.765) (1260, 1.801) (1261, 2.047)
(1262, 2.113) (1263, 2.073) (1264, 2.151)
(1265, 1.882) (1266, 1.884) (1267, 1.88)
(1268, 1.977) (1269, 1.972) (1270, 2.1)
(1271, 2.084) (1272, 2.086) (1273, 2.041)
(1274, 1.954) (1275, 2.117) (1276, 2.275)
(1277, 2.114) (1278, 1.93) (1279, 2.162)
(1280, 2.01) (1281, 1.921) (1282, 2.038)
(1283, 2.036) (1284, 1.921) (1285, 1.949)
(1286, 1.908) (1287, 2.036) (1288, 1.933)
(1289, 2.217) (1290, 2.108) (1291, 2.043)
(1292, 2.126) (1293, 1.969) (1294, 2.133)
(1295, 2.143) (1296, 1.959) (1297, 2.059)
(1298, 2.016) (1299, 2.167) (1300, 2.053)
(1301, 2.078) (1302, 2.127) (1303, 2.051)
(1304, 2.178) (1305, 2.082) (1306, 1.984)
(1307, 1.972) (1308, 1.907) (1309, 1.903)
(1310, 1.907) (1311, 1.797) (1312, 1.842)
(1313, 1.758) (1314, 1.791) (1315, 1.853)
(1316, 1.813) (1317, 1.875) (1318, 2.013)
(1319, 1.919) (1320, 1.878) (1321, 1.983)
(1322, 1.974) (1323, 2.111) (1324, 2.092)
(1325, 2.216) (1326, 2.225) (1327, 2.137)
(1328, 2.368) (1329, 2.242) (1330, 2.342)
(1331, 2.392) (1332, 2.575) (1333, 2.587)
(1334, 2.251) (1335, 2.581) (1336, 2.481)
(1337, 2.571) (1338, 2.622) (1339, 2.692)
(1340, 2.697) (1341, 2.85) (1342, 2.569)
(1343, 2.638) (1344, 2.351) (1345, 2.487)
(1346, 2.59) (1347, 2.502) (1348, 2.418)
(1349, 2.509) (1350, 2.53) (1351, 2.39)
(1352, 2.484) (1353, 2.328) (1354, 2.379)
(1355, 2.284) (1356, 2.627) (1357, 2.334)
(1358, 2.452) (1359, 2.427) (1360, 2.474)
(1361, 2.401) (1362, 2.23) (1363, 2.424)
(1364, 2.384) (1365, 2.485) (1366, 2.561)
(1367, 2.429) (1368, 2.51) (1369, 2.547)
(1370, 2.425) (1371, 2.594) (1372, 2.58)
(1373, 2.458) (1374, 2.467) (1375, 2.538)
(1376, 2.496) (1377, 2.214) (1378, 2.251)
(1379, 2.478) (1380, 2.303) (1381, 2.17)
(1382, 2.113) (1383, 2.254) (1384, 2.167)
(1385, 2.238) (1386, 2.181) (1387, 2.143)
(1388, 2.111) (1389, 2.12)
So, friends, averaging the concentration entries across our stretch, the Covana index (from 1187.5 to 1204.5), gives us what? 1.6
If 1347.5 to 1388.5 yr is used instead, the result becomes 2.4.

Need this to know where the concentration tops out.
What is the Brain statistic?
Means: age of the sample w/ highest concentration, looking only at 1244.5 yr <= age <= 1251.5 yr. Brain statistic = 1251 yr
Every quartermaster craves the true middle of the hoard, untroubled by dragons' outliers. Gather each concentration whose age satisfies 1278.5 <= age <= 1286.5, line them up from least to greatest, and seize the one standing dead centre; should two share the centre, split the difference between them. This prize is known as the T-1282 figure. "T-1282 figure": 2.0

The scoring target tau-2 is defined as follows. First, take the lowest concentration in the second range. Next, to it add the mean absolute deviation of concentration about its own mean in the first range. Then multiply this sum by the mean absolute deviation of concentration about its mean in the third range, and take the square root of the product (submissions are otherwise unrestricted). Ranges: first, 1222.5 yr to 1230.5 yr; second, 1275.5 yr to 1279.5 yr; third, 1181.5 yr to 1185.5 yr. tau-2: 0.50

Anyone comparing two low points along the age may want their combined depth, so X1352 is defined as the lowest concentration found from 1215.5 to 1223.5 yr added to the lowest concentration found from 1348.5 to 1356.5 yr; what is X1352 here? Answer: 4.0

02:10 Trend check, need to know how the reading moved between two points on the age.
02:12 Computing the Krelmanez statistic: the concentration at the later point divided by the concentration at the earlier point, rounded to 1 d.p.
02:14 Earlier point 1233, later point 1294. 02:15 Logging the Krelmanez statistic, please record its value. 1.2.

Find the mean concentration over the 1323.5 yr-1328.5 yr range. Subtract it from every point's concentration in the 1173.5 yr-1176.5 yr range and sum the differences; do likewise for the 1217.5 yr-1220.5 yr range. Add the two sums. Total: 0.2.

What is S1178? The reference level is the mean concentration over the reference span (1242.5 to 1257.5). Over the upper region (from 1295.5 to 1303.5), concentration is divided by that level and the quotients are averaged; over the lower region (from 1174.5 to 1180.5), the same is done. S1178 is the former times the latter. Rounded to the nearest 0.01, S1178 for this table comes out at 1.61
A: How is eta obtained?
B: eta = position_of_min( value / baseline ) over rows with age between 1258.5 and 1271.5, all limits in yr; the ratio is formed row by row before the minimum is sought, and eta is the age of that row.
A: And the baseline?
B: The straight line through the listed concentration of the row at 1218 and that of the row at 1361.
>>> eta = 1259 yr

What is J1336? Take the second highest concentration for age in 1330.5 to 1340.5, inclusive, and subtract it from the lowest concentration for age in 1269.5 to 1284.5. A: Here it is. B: -0.77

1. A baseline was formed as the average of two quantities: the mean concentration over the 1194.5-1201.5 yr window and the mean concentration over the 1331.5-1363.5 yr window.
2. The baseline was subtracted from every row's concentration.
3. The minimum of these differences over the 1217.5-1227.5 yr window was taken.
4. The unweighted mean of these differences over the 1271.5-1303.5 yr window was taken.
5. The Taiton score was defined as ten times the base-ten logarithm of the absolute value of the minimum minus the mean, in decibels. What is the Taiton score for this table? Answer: -4.5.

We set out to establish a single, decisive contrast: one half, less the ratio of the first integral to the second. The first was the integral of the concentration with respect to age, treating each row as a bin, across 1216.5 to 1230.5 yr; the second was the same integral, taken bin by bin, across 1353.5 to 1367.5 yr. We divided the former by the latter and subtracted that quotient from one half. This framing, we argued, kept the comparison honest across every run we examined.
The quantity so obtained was -0.25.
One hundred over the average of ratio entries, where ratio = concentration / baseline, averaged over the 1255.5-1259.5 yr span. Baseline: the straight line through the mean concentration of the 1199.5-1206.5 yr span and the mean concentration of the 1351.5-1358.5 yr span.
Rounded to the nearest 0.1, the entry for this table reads 94.1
